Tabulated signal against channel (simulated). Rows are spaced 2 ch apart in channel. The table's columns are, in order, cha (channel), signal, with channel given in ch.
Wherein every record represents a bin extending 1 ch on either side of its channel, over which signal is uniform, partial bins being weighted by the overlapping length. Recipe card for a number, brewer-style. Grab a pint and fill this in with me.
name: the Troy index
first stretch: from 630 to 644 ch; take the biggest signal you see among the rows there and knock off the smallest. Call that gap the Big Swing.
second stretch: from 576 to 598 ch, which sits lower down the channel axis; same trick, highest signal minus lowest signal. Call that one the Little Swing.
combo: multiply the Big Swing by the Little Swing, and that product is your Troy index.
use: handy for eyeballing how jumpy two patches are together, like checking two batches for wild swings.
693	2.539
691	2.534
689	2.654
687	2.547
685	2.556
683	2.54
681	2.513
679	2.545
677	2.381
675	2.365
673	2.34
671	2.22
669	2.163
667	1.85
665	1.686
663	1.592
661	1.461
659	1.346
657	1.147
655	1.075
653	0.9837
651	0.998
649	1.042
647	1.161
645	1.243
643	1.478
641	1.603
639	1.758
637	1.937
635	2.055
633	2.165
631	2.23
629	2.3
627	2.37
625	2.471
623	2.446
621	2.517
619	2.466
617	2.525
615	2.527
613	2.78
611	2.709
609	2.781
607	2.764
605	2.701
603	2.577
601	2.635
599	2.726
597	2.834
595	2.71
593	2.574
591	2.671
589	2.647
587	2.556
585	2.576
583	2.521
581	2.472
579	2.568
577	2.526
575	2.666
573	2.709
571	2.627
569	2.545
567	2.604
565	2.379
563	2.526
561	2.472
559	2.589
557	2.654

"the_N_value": 0.27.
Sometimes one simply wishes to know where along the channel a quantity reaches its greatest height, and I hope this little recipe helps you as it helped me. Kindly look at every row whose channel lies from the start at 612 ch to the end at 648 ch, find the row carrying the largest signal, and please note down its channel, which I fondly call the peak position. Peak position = 613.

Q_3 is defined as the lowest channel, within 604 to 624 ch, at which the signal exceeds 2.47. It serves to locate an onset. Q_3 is 605 ch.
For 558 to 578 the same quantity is 559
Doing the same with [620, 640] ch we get 621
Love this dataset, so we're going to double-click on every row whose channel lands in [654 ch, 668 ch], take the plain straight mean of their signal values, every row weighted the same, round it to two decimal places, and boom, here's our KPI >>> 1.45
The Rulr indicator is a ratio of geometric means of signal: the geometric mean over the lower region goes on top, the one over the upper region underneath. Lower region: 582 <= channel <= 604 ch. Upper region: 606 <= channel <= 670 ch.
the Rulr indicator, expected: 1.44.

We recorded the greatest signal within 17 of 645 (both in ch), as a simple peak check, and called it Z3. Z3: 2.3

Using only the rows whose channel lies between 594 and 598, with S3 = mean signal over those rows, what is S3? 2.77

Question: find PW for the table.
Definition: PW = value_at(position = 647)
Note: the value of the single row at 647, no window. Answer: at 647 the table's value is 1.161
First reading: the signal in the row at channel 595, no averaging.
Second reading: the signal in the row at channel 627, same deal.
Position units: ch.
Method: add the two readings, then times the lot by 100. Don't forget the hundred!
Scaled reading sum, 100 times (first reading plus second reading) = 508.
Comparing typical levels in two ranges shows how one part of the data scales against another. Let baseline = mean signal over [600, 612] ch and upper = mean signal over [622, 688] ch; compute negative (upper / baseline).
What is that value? -0.7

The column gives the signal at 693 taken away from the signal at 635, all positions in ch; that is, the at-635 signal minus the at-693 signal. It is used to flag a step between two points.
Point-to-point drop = -0.48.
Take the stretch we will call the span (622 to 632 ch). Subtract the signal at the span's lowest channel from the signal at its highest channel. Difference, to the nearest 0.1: -0.2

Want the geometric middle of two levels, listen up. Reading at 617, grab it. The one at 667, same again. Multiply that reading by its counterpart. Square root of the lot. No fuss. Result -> 2.16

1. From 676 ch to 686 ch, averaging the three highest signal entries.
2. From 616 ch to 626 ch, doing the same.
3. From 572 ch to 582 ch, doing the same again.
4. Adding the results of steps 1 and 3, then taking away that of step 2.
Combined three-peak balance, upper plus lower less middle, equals 2.69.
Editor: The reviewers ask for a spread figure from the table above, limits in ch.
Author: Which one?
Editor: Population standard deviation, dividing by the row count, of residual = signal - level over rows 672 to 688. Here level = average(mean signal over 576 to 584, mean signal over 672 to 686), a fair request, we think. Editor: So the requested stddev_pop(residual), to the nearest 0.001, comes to 0.088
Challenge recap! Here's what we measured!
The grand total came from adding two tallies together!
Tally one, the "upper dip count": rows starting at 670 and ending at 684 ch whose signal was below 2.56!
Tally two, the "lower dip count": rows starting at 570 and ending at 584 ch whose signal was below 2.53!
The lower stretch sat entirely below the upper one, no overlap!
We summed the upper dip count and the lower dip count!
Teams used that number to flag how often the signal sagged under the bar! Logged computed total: 10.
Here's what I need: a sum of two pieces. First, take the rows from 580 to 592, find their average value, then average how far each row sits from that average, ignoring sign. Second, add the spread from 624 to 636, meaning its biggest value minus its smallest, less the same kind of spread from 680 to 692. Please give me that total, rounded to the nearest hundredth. 0.33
